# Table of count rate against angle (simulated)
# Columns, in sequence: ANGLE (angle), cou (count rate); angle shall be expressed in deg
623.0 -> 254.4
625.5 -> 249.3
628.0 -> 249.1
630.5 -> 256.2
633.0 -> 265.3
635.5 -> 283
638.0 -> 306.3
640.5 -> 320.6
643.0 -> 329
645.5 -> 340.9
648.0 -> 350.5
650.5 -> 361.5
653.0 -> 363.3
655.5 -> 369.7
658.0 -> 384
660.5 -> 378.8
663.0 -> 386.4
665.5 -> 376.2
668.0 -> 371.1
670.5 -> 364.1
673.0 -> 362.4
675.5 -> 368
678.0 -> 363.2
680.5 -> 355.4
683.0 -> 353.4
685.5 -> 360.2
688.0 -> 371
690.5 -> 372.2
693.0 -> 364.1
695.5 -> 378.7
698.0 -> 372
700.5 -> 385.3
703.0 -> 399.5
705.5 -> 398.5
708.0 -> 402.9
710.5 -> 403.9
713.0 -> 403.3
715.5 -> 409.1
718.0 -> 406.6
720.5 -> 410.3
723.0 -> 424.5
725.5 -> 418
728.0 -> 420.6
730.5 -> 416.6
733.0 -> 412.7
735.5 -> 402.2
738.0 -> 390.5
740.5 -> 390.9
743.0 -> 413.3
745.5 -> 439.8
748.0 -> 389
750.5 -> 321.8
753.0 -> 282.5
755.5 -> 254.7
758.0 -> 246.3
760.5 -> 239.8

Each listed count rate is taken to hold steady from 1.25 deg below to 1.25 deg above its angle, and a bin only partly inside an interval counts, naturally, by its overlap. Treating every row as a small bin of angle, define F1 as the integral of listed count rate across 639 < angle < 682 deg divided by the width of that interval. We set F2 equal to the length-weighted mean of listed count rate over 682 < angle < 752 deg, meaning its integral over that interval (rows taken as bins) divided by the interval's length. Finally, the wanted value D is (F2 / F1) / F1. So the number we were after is 0.0030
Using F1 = 361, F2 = 394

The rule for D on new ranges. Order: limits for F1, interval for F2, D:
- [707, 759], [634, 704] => 0.0024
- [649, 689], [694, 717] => 0.0029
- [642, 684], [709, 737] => 0.0031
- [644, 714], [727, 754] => 0.0028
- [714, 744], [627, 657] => 0.0019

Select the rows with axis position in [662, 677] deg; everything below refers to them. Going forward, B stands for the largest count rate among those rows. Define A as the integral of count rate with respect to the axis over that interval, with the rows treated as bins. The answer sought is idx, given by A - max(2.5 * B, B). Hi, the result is 4599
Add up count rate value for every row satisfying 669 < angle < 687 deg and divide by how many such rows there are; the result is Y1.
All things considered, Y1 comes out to 361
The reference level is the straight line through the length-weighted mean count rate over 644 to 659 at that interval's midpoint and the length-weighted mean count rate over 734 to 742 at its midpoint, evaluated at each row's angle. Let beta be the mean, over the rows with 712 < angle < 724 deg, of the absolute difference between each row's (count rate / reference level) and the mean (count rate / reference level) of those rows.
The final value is 0.012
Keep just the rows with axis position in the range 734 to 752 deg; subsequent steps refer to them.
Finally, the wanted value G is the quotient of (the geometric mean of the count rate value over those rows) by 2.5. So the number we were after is 156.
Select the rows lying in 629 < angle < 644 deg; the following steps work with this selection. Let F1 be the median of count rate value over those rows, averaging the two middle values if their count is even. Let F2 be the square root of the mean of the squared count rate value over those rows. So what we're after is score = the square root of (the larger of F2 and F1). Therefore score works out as 17.2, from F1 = 295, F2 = 295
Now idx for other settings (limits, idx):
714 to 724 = 3060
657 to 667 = 2844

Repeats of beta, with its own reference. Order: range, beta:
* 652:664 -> 0.018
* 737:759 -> 0.163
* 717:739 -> 0.022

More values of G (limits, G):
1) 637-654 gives 135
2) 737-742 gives 156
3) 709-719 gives 162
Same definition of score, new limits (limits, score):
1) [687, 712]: 19.6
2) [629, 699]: 19.1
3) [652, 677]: 19.3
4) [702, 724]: 20.2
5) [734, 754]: 19.8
